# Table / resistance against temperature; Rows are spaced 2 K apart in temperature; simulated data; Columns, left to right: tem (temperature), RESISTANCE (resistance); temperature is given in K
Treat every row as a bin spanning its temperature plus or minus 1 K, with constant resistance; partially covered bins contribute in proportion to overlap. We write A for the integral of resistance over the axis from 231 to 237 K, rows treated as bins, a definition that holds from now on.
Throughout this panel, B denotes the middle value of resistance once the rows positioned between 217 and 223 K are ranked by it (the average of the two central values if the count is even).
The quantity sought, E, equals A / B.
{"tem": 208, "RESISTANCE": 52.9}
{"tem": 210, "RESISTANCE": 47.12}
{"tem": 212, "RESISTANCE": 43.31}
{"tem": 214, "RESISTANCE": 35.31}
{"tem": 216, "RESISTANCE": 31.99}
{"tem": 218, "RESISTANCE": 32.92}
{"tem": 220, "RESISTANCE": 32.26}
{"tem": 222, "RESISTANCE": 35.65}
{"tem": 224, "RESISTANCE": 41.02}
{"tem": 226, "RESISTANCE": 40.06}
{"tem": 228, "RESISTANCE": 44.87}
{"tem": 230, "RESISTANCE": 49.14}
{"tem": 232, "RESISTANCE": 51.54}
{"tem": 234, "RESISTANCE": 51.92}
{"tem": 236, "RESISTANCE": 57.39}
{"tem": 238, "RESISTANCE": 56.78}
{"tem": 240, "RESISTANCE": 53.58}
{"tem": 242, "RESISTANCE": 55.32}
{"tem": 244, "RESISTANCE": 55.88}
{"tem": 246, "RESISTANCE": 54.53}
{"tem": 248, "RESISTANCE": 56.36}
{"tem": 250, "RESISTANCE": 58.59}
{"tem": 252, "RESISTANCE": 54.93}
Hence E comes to 9.8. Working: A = 322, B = 33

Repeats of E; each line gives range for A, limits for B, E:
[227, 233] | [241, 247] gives 5.3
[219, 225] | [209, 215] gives 5.0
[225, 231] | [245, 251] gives 4.8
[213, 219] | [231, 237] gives 3.9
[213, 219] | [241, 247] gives 3.6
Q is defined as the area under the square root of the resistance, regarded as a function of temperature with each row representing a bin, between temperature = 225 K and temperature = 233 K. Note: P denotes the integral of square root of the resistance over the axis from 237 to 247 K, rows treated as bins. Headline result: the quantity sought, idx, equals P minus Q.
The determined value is 20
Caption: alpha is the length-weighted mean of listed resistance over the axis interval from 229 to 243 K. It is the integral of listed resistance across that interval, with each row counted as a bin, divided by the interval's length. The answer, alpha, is 54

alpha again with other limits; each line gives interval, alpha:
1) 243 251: 56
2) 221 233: 44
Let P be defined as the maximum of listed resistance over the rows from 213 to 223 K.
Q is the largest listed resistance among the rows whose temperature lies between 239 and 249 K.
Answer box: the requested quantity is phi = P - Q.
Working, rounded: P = 35.65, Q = 56.36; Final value -21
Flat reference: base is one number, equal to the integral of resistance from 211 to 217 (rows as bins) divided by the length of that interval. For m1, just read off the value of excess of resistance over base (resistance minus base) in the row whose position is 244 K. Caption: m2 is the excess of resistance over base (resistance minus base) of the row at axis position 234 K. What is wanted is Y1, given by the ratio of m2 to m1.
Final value 0.79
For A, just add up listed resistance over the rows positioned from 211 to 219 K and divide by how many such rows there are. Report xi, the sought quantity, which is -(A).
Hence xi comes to -36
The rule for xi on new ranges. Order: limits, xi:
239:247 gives -55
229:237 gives -52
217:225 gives -35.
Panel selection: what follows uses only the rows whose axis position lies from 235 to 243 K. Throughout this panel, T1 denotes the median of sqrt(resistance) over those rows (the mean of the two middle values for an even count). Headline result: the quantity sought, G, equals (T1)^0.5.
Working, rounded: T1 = 7.49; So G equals 2.74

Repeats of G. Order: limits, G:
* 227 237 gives 2.68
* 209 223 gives 2.44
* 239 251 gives 2.73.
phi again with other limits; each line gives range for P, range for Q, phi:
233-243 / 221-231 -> 8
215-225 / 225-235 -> -11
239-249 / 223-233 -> 5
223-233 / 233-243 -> -6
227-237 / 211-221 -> 14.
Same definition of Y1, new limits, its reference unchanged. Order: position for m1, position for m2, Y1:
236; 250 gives 1.06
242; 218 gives -0.21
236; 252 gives 0.88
